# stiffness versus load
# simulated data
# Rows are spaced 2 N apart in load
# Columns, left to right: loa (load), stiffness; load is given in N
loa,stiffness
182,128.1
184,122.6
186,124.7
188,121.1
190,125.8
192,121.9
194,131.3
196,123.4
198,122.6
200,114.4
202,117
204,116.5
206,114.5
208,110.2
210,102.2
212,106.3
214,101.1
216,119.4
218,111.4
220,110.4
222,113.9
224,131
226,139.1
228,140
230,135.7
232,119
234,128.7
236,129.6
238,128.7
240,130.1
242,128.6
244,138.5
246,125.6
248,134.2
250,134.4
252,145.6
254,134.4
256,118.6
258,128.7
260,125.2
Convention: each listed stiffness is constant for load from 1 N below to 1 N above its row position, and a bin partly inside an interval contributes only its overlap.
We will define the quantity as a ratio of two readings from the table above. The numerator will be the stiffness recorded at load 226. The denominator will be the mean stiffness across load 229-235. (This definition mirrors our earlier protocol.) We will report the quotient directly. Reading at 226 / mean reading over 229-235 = 1.09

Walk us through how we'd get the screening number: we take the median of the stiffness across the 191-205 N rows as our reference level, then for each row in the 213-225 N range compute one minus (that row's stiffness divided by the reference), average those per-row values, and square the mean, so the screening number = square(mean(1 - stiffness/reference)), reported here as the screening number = 0.0037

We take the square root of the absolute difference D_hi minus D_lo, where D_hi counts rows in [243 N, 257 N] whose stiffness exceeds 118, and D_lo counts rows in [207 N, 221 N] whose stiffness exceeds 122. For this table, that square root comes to 2.6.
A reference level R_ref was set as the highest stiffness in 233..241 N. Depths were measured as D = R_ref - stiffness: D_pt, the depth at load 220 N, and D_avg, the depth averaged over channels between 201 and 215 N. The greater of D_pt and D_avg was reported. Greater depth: 20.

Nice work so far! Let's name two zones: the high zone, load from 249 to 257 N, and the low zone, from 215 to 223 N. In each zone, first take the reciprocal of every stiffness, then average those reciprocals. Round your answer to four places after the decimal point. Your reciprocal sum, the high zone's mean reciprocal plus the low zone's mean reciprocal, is 0.0163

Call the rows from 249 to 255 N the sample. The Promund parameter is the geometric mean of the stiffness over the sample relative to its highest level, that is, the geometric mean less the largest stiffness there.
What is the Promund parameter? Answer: -8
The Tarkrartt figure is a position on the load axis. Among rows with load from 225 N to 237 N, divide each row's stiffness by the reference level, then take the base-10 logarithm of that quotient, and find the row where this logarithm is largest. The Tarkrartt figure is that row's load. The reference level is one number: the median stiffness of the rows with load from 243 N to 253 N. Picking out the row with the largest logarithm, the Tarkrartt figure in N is 228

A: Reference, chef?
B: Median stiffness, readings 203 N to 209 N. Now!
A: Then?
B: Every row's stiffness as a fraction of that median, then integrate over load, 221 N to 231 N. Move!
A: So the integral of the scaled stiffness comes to 11.5 N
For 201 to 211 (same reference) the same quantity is 9.8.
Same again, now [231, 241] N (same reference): 11.1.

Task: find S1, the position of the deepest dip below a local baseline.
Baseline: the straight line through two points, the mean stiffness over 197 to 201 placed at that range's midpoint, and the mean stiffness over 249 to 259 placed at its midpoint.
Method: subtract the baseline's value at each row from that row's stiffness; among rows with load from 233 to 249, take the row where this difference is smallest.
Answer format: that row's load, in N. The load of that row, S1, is 246 N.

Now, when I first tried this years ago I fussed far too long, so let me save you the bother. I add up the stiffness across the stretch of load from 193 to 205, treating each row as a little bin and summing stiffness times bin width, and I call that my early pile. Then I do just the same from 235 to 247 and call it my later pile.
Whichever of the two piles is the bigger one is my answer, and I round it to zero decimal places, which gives 1562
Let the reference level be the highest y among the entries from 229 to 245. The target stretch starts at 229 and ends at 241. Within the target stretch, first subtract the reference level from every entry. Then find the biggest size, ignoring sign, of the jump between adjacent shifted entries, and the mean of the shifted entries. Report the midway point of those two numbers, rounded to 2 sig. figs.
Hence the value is 3.4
